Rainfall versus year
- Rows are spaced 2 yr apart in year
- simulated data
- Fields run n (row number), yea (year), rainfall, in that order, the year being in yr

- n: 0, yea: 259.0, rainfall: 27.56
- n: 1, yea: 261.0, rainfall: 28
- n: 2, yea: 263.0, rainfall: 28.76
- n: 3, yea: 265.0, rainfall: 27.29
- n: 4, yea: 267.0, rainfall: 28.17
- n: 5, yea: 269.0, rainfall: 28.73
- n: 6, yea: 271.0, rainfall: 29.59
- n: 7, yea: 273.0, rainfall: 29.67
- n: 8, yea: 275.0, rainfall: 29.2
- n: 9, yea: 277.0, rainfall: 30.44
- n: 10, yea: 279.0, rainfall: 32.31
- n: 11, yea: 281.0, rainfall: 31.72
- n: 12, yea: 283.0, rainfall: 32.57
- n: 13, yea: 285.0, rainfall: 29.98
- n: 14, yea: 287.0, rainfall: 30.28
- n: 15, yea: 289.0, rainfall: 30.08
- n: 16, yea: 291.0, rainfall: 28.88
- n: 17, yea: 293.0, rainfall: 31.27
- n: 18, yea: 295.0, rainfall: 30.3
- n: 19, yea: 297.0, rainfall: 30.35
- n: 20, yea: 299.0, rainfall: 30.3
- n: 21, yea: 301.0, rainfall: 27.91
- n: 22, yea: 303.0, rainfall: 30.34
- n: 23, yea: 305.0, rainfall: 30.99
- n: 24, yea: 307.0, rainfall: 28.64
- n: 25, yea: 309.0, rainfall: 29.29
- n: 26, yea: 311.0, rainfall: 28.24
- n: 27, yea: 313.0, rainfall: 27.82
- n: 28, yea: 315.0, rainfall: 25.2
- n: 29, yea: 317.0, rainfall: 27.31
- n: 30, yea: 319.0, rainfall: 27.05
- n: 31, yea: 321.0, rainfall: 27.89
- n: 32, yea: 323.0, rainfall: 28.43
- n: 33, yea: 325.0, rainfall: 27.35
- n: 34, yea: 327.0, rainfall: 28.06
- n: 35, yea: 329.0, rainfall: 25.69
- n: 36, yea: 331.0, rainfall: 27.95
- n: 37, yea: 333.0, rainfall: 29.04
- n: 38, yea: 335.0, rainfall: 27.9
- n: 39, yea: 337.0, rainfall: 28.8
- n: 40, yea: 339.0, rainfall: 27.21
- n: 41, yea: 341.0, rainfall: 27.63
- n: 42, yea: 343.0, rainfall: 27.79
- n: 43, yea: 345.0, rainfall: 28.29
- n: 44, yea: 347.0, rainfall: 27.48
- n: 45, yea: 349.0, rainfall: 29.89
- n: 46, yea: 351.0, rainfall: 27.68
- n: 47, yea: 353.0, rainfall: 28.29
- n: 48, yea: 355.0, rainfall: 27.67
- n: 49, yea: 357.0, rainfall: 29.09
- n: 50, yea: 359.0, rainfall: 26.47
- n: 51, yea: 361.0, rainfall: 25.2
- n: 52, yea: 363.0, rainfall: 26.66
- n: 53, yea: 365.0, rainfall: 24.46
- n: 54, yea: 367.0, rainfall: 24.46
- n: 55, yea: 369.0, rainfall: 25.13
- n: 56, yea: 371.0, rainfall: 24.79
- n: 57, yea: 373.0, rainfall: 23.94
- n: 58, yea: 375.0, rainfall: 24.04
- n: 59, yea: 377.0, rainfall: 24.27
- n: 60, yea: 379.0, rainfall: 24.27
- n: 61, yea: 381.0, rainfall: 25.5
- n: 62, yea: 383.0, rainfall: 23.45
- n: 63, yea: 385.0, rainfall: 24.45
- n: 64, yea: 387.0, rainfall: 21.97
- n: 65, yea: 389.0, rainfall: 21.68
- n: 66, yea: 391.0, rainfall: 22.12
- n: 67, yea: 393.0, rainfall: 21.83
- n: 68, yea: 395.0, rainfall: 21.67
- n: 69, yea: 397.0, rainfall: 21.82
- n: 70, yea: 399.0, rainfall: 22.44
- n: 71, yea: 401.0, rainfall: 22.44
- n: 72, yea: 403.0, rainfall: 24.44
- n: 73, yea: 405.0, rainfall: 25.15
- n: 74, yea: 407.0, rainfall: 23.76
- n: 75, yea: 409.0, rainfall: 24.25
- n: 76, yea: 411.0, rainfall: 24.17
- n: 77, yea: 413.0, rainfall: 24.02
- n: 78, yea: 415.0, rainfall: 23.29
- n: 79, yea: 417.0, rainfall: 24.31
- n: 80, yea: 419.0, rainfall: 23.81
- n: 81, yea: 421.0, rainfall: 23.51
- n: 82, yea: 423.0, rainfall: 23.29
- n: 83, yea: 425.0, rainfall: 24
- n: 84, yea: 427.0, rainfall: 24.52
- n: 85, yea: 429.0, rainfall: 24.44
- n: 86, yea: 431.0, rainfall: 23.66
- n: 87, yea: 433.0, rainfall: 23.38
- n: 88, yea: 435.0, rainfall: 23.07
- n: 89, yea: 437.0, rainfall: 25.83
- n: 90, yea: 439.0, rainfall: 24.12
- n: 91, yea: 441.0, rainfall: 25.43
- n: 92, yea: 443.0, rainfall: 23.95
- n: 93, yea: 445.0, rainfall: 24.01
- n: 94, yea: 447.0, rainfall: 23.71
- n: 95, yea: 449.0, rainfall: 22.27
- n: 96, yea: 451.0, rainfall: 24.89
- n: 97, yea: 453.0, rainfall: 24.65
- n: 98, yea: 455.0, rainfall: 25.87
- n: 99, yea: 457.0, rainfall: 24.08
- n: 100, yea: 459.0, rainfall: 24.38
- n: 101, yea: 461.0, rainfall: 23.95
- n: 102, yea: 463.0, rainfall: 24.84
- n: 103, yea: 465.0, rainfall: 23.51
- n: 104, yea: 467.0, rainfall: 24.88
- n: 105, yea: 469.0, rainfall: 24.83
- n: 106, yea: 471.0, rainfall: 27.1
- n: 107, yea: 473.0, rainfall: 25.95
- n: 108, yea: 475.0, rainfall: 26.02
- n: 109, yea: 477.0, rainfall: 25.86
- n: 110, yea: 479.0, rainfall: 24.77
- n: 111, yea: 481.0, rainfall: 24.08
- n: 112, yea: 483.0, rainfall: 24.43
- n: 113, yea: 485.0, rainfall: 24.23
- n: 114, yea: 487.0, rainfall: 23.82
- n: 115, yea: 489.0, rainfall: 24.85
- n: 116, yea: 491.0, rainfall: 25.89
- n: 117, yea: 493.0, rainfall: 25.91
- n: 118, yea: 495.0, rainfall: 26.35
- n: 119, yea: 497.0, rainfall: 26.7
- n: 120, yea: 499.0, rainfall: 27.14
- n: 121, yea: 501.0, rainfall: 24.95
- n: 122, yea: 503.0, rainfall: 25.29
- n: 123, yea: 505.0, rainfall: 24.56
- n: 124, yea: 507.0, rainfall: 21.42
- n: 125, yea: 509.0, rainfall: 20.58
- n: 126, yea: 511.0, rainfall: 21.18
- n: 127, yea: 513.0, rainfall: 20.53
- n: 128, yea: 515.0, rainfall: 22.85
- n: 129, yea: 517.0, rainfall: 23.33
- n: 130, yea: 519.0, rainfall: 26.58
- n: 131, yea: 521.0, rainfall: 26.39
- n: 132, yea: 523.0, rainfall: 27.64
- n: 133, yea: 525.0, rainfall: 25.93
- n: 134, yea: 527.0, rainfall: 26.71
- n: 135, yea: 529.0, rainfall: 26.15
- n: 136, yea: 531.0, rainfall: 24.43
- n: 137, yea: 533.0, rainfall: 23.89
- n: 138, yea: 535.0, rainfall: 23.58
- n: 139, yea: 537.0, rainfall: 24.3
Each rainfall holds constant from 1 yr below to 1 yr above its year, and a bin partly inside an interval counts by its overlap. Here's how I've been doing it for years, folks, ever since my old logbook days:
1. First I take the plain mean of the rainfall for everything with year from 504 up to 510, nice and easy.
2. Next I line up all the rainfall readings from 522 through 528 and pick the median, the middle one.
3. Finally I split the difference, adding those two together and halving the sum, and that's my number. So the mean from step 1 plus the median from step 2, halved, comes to 24.4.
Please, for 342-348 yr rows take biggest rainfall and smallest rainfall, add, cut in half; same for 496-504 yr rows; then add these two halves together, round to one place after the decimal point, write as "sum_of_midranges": 53.9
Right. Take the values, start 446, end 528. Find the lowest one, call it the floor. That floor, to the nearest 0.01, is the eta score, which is 20.53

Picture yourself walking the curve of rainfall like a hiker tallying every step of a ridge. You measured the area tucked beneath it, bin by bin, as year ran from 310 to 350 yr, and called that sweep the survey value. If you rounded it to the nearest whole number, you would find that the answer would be 1110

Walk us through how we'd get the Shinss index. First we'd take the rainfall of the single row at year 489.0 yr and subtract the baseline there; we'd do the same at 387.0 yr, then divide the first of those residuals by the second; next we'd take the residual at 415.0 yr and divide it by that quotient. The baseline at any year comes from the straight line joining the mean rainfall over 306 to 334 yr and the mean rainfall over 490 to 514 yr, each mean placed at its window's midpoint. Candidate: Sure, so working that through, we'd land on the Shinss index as 29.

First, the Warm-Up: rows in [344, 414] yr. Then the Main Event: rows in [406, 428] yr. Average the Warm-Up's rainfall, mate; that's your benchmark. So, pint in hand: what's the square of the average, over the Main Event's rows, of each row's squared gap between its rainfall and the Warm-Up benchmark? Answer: 1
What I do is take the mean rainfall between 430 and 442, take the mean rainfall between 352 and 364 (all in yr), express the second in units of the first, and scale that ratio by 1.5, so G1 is 1.7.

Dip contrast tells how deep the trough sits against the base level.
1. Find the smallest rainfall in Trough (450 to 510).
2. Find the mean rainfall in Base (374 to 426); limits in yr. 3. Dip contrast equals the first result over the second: 0.88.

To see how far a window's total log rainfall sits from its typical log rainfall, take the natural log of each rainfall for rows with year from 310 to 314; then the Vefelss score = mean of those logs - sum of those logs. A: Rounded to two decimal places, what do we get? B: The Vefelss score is -3.33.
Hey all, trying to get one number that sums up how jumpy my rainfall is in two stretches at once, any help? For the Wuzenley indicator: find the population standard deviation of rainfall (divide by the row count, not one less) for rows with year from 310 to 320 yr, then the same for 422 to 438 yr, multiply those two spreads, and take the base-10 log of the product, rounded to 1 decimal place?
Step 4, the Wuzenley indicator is -0.1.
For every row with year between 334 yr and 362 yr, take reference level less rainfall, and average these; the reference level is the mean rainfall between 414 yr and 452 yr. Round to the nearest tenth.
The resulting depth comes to -3.8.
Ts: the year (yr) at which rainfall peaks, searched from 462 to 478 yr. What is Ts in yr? 471.0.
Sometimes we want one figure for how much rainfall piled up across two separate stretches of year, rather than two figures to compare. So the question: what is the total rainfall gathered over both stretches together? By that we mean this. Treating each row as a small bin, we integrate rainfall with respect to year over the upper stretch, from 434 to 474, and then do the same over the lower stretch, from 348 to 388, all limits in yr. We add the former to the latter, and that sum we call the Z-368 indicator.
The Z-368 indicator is 2006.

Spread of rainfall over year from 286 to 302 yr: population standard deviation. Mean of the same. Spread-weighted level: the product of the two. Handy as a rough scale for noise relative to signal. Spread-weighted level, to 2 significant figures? 29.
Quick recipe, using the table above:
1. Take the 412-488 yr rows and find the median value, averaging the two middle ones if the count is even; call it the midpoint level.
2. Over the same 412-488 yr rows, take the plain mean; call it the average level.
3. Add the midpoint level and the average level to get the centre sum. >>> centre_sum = 49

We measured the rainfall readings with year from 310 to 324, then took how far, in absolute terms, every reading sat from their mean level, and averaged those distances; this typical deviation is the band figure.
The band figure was 0.77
